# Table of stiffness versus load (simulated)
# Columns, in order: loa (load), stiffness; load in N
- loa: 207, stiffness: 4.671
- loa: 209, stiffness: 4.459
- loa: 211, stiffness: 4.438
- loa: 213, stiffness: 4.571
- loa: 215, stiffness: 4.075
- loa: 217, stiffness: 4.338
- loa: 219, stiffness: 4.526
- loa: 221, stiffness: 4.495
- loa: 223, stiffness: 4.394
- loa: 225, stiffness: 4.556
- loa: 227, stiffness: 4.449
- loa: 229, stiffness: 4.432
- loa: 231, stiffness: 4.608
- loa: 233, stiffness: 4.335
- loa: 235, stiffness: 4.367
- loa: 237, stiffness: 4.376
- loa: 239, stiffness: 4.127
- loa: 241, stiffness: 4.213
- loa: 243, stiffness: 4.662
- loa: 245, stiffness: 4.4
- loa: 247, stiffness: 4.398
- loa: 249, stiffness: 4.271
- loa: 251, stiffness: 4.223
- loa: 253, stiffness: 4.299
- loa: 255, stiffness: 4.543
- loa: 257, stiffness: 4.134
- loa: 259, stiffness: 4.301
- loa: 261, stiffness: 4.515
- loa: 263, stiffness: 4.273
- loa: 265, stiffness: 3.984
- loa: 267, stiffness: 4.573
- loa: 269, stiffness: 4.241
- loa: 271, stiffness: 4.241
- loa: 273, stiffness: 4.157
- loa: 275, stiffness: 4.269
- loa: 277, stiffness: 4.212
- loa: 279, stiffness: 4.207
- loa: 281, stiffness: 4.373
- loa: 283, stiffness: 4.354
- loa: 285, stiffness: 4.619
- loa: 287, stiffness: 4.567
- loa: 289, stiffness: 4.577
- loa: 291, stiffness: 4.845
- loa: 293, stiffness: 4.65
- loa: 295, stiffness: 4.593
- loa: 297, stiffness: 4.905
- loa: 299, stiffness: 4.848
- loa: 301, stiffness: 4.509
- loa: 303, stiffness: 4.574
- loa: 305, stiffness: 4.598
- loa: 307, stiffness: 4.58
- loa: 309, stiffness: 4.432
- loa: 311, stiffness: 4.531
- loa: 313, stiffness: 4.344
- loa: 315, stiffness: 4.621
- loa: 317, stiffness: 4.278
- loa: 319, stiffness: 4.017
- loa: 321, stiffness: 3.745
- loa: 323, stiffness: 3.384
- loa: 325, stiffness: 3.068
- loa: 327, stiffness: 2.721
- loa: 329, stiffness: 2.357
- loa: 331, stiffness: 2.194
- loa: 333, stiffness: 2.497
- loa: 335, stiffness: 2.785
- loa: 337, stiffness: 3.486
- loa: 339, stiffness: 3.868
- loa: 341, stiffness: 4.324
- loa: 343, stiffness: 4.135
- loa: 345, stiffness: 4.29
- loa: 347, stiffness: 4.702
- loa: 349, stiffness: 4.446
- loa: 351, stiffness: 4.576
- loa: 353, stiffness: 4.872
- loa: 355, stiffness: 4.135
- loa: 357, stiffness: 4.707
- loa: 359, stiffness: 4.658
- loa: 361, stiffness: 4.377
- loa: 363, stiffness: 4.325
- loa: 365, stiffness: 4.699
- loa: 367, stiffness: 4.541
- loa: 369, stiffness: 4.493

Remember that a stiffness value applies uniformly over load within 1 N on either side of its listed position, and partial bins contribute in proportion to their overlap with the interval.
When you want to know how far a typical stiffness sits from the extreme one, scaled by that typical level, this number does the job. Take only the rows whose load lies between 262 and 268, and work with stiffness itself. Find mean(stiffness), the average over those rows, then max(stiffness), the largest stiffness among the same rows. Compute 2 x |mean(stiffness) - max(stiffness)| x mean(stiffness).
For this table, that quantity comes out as 2.5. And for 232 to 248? 2.6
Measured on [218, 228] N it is 0.6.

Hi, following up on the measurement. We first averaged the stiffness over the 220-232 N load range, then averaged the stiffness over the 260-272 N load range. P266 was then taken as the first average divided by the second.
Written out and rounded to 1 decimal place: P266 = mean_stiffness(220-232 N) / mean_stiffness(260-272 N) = 1.0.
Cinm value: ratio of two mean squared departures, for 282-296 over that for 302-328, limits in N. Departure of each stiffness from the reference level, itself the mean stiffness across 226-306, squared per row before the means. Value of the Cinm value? 0.10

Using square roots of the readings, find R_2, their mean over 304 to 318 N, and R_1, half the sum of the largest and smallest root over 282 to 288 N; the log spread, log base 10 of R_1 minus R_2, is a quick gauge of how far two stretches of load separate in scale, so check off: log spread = -3.2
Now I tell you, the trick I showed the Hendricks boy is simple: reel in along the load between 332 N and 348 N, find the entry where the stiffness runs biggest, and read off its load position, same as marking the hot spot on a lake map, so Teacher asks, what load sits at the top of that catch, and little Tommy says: 347 N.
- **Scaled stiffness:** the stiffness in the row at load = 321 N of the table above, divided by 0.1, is 37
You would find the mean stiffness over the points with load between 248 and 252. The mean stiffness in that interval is 4.25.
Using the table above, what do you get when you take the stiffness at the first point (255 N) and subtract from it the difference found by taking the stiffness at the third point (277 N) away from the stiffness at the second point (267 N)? 4.2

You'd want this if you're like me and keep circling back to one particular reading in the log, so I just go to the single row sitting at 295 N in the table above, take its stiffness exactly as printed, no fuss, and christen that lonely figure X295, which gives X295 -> 4.593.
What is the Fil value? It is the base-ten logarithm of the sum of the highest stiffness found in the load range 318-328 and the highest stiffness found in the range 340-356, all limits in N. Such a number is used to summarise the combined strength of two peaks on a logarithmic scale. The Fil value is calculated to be 0.949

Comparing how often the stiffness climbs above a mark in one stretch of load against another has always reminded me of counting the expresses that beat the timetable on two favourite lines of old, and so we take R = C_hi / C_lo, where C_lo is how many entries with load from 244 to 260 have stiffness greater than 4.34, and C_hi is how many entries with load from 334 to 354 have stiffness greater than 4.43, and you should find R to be 1.3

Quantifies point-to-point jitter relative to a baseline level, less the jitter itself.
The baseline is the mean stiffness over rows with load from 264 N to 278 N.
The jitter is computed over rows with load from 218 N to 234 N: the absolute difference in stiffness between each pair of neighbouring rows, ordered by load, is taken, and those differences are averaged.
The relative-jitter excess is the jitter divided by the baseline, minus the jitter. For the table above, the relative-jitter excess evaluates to -0.095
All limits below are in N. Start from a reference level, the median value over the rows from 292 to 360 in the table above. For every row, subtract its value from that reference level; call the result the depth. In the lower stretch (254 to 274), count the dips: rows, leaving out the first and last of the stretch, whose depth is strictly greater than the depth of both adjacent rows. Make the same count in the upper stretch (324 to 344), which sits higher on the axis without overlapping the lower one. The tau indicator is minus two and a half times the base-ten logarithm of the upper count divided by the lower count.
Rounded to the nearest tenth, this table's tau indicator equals 0.8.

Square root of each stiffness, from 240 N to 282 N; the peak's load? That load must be 243 N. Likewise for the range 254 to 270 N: 267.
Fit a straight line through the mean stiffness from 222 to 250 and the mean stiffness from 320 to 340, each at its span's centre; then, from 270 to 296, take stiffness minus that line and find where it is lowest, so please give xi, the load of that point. 273 N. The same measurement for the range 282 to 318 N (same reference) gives 283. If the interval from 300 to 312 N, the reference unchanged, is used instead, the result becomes 301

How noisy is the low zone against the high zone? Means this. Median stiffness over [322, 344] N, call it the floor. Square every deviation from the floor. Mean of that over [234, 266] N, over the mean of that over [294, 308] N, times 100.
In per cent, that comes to 62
